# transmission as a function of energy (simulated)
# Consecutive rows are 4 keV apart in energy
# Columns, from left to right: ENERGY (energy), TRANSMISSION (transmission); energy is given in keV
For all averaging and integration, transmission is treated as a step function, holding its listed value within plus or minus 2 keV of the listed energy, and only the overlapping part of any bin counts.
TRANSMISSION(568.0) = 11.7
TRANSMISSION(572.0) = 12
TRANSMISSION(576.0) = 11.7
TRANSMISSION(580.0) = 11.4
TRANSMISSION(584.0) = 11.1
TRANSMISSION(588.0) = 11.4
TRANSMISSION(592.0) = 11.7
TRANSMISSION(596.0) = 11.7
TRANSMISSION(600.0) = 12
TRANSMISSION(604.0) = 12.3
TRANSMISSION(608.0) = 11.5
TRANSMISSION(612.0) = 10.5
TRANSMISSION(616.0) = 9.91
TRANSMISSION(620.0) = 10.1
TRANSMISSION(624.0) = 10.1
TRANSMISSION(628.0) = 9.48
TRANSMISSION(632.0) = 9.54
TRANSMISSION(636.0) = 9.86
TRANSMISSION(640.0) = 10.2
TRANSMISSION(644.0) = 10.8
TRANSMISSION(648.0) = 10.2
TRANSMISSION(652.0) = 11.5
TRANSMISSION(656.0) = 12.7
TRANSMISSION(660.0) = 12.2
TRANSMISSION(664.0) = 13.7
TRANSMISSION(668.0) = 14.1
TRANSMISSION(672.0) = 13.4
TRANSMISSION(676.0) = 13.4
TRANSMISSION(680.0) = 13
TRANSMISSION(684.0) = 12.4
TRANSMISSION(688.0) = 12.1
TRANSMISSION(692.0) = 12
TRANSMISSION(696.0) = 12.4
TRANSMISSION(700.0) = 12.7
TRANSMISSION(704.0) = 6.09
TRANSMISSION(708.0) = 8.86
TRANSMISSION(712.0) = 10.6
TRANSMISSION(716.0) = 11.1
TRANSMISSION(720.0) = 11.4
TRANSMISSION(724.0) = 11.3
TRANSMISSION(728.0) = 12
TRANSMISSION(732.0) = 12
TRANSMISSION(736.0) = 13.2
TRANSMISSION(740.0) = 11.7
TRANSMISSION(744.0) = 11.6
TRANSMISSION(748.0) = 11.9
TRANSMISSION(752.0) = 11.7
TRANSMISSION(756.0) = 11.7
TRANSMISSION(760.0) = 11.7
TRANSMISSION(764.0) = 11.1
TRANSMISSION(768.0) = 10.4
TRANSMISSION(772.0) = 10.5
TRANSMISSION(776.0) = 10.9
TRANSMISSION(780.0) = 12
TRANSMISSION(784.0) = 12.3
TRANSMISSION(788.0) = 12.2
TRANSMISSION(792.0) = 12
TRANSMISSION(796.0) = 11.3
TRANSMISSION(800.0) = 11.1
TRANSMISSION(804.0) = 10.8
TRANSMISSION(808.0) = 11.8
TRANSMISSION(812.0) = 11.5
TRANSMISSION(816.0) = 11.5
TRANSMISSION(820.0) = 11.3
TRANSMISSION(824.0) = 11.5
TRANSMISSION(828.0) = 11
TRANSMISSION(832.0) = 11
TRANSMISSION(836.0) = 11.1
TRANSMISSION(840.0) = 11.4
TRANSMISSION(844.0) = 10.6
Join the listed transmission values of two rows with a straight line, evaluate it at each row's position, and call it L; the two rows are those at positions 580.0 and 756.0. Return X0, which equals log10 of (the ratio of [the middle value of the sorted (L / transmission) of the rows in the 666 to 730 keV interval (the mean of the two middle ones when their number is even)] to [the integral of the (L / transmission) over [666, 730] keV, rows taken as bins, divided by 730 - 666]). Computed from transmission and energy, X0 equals -0.031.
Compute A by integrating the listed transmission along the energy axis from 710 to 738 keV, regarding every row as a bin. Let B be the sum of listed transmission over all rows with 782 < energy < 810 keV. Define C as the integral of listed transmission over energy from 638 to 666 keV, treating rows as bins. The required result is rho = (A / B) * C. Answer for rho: 1302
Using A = 326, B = 81.5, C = 325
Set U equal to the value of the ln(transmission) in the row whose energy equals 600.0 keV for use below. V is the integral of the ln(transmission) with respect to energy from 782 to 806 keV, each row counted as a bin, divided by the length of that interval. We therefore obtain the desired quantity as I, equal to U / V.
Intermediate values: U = 2.48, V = 2.45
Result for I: 1.01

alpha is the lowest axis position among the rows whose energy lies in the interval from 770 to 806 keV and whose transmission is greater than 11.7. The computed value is 780.0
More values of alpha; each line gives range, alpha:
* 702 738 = 728.0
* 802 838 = 808.0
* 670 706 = 672.0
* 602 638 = 604.0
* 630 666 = 656.0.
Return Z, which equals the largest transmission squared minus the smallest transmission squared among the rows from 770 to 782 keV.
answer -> 34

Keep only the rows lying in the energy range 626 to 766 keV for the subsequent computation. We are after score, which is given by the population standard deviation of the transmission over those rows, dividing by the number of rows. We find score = 1.5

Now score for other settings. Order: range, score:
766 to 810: 0.7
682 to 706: 2.3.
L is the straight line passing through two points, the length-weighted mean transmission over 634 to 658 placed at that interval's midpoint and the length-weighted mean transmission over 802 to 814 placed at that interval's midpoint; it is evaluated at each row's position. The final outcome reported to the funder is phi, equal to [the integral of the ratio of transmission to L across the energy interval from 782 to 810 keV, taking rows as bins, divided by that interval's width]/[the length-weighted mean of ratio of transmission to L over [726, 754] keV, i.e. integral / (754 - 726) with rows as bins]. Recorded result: 0.95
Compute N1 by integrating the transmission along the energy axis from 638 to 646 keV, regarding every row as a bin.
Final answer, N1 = 84.0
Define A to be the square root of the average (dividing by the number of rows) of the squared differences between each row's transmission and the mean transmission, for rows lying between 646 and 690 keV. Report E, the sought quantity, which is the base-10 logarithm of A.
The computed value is 0.0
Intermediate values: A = 1.1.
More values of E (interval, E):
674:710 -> 0.4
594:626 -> 0.0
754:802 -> -0.2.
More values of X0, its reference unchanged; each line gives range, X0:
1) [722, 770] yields -0.001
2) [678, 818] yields -0.016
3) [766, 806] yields 0.005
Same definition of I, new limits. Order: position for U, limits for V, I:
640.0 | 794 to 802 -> 0.96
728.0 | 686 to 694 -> 1.00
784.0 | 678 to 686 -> 0.99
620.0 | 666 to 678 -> 0.89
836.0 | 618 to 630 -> 1.05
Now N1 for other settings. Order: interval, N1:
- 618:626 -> 80.8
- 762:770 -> 86.0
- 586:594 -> 92.4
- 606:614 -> 88.0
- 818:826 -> 91.2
